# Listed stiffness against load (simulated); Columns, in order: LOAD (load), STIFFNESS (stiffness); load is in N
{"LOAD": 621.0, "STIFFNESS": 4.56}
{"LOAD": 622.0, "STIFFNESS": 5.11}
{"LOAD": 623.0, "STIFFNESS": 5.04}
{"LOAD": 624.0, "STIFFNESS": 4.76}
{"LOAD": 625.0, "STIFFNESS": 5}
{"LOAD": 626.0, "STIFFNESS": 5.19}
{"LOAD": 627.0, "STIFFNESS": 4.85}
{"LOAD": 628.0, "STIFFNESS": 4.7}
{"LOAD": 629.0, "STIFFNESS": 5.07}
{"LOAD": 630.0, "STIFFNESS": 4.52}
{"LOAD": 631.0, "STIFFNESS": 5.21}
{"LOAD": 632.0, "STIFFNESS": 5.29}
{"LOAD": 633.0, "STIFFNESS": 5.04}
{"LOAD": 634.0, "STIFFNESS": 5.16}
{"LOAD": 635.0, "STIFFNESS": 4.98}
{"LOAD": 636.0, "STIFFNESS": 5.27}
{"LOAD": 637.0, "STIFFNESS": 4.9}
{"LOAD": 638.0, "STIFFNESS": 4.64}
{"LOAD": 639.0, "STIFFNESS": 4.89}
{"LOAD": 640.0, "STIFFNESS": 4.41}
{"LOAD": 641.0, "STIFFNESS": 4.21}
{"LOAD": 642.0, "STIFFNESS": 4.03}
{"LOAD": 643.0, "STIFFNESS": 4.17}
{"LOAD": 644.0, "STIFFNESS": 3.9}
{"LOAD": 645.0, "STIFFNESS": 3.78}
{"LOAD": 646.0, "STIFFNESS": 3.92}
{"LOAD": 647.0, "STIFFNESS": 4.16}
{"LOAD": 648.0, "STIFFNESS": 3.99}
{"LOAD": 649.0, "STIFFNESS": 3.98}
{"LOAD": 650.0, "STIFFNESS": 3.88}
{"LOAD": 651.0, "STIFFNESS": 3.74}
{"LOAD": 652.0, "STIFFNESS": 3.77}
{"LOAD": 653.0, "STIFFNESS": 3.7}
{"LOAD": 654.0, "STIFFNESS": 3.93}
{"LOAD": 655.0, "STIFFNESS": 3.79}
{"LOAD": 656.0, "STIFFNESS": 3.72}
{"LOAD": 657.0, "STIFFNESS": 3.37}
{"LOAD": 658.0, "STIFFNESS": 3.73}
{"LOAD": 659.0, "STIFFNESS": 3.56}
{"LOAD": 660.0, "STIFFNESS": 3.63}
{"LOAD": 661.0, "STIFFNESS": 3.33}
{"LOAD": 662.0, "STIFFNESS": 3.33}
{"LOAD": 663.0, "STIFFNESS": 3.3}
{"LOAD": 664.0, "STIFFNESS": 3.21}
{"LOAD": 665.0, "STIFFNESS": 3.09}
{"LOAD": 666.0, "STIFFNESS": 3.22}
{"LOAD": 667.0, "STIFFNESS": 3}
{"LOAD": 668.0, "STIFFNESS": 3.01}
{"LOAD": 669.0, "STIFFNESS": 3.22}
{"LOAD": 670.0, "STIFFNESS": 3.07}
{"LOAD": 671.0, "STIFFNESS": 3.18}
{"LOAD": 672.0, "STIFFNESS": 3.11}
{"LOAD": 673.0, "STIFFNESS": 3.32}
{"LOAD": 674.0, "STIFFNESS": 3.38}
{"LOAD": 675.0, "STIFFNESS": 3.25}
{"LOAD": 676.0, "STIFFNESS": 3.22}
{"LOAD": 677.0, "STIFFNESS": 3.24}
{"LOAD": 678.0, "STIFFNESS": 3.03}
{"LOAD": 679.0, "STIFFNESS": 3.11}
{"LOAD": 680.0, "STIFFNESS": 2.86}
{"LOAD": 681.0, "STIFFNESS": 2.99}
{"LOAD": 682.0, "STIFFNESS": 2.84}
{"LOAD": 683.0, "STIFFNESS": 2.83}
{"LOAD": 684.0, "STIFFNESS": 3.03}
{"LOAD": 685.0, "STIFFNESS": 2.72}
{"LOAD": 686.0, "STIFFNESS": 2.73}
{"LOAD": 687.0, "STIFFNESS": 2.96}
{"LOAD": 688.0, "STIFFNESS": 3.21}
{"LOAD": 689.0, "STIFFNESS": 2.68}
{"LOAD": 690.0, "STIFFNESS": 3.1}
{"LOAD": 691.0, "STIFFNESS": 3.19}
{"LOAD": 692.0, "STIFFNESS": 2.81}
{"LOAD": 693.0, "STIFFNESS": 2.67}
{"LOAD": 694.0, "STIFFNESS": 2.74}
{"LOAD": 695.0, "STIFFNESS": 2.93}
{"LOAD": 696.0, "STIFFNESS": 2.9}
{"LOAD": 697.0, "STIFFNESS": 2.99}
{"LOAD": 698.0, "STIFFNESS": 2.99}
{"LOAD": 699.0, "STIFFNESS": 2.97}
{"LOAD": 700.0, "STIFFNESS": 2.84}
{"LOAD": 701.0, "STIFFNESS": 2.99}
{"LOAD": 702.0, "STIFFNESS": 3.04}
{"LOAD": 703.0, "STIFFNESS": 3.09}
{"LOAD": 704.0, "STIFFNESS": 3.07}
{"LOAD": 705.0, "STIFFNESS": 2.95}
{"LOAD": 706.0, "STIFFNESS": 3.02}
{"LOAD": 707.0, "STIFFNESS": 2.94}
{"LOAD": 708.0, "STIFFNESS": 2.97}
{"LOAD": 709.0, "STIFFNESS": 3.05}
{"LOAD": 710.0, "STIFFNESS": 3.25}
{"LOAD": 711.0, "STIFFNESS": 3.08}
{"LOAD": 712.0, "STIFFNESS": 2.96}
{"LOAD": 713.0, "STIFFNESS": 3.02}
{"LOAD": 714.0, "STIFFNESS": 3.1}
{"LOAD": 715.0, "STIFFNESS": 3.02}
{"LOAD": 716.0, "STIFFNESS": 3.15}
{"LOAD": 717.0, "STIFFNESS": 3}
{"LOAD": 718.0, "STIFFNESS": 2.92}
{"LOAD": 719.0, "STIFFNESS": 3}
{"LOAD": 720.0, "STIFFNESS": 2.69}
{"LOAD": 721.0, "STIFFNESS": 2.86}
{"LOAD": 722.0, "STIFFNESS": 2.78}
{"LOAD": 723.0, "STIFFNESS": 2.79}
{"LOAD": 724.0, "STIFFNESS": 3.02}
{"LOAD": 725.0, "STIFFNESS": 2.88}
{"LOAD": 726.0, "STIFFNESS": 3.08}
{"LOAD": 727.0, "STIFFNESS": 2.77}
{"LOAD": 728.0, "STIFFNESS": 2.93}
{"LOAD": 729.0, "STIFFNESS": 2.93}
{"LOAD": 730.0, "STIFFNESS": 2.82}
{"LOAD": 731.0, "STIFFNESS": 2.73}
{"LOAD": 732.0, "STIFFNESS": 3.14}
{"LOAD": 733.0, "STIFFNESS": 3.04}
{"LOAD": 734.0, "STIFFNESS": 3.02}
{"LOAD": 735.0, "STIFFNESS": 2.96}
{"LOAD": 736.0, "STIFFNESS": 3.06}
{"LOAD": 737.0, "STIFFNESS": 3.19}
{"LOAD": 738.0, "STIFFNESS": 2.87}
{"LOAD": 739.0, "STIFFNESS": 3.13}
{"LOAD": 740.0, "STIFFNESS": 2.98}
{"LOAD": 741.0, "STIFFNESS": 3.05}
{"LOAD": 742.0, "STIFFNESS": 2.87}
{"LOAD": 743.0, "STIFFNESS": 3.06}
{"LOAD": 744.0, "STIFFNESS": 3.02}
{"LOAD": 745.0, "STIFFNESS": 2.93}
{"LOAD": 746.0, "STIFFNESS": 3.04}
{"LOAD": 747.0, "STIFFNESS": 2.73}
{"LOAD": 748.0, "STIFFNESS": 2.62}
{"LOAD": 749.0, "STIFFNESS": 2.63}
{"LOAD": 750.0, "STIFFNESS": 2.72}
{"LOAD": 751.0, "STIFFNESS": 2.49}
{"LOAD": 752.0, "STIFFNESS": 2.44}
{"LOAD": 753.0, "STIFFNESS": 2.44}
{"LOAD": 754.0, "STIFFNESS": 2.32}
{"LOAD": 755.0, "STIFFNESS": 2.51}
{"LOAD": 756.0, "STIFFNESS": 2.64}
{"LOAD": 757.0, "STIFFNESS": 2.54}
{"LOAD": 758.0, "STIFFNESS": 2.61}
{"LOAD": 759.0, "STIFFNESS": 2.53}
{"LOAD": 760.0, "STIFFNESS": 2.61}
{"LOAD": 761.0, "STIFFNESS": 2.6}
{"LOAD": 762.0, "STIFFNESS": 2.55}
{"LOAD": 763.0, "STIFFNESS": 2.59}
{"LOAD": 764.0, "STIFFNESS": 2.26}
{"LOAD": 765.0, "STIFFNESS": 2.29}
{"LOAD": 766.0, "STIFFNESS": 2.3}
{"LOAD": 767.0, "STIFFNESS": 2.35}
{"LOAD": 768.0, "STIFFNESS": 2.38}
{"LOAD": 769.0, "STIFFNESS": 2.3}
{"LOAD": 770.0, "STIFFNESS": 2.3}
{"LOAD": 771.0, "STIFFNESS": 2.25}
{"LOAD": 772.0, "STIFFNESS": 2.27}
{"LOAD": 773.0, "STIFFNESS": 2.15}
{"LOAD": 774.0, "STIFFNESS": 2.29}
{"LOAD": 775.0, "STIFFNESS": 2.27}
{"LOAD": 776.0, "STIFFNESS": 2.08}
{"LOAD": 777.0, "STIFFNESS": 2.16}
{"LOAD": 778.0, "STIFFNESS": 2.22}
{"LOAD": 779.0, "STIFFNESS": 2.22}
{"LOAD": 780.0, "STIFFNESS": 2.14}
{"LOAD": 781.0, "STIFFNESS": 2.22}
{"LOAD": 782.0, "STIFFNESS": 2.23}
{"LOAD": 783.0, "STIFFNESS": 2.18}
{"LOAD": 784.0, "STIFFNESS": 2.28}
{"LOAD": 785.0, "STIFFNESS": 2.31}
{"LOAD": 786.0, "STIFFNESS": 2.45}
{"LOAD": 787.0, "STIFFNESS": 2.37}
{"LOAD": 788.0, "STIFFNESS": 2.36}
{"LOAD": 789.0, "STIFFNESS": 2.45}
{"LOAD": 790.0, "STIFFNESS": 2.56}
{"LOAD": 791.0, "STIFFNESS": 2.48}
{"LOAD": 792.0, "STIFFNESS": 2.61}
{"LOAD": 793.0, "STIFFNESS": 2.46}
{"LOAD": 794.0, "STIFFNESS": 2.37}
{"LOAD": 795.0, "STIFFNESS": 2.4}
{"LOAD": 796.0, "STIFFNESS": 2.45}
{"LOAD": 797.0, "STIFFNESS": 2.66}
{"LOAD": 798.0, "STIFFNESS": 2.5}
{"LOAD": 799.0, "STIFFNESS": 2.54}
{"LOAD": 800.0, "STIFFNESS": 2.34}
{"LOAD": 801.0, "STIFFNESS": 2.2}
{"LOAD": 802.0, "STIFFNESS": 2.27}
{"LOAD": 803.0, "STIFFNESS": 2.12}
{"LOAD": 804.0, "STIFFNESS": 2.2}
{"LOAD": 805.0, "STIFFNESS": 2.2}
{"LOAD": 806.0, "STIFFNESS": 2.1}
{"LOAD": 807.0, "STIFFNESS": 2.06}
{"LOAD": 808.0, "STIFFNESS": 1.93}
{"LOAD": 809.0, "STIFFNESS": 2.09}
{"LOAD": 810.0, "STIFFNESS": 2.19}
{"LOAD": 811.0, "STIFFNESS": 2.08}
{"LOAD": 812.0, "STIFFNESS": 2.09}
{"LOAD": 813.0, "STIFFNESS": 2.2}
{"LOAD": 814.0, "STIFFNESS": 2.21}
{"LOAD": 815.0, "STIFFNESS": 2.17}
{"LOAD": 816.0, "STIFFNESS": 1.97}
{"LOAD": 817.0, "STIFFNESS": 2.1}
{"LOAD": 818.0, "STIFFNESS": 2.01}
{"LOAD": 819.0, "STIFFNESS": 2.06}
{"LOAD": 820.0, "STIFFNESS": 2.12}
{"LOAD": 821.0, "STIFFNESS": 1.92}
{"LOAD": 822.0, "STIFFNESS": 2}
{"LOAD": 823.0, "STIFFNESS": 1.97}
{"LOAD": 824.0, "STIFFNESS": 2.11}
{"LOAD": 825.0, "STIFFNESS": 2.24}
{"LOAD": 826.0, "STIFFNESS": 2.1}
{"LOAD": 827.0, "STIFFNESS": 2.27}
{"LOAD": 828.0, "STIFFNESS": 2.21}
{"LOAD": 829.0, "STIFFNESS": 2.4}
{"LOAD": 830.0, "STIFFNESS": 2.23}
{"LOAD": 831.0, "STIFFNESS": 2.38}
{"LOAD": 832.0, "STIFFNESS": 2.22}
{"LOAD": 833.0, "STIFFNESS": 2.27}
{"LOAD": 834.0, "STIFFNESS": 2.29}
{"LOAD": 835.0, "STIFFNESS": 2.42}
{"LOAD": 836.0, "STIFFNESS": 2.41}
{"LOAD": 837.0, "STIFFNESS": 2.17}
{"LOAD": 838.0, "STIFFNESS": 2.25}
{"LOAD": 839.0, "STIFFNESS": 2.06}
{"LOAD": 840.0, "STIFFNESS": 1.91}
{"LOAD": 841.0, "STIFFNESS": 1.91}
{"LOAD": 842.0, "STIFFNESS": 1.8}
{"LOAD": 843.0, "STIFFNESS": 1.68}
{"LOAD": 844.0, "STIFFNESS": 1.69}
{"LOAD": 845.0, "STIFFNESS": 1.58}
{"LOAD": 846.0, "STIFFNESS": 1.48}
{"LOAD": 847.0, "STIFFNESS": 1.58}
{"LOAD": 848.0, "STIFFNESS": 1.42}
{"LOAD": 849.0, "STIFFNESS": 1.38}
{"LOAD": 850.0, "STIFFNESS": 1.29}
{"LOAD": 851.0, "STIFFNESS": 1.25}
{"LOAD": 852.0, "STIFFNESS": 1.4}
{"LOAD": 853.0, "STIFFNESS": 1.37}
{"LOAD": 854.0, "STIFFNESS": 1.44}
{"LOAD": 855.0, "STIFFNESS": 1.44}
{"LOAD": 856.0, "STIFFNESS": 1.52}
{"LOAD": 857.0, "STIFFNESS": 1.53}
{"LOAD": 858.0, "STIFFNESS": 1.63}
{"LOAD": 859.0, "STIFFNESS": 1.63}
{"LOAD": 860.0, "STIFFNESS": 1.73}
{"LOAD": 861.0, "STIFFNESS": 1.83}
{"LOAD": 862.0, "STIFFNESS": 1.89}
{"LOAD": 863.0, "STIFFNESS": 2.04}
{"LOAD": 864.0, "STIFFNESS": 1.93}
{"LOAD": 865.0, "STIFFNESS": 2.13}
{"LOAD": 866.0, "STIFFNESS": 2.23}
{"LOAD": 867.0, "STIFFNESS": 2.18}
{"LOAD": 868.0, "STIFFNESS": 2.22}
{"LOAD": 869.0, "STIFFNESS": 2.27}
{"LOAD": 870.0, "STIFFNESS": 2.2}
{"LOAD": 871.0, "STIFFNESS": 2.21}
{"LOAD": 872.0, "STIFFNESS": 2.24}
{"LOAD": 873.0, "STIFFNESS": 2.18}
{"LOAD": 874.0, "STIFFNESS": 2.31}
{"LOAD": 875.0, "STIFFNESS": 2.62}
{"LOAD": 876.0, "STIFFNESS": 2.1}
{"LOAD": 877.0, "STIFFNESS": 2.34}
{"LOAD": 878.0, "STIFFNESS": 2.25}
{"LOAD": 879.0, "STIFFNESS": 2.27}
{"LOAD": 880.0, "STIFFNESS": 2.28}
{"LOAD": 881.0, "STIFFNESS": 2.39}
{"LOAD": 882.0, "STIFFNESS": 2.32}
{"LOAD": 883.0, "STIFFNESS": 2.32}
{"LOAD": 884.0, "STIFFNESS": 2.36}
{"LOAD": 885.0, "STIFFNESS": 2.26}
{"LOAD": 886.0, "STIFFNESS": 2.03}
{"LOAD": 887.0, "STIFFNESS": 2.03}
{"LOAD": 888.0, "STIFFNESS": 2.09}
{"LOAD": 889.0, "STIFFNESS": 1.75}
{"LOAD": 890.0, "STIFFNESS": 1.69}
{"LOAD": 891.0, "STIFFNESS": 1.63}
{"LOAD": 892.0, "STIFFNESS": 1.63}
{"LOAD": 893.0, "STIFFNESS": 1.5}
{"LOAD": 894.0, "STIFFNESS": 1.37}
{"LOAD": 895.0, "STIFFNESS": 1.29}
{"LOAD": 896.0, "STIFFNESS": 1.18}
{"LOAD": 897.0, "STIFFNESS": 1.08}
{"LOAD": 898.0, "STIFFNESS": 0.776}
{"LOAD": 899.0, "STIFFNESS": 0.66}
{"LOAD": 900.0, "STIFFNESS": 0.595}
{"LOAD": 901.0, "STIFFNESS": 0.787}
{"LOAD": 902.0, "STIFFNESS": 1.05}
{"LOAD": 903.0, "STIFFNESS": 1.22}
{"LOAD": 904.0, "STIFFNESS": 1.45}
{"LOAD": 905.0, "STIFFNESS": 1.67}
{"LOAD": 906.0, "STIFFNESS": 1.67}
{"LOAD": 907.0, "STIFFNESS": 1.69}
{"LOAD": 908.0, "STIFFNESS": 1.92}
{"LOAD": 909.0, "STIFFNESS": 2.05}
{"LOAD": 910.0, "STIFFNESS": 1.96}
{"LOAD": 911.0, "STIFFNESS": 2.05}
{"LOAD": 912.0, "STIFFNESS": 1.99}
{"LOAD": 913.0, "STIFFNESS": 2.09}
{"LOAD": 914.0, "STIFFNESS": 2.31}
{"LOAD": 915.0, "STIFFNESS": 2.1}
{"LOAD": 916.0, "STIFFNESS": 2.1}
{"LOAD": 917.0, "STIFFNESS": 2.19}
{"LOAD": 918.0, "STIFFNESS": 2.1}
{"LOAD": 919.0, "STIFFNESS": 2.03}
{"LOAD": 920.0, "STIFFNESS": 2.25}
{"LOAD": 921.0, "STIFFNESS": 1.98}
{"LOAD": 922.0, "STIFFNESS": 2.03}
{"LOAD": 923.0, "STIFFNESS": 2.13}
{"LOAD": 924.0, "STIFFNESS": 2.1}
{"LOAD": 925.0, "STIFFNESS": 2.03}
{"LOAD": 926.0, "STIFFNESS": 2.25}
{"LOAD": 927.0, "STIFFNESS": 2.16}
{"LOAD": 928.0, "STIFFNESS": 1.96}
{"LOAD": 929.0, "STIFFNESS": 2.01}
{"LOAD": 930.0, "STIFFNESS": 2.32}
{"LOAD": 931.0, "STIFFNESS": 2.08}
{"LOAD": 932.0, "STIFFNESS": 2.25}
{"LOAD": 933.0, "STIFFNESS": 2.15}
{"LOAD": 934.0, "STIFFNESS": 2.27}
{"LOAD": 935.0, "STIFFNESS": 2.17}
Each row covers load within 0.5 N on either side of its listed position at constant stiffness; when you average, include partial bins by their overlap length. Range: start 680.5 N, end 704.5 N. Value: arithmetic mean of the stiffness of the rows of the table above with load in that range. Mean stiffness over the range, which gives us 2.93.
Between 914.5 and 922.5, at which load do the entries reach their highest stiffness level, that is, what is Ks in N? 920.0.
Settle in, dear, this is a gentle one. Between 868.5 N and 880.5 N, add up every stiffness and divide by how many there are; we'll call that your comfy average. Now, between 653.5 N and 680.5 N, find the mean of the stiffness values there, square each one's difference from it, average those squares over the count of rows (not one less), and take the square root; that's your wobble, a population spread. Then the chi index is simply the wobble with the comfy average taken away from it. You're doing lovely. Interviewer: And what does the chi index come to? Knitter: -2.0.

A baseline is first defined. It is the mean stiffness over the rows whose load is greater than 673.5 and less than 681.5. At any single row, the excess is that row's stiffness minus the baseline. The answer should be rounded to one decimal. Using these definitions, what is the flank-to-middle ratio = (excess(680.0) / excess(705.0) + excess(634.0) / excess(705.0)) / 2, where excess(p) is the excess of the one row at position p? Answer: -4.7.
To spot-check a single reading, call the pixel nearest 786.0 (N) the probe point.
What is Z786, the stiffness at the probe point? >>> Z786 2.45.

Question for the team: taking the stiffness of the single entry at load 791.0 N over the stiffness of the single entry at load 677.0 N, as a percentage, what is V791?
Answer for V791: 77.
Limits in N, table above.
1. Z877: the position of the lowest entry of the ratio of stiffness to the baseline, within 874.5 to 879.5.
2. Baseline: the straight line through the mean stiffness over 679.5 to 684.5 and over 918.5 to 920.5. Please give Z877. 876.0 N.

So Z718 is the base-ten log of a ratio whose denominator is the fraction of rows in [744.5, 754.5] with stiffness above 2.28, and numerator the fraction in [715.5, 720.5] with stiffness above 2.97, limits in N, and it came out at -0.22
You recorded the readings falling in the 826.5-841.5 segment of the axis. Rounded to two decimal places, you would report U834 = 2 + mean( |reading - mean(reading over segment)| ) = 2.12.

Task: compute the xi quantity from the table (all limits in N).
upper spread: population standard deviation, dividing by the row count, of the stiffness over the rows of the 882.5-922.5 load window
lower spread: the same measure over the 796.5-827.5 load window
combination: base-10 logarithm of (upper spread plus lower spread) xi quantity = -0.18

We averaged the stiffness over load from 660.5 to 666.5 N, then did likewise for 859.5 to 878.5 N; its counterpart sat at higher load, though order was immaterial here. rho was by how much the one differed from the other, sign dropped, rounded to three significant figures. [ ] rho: 1.09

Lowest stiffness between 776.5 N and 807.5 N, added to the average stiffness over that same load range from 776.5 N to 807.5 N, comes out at 4.4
